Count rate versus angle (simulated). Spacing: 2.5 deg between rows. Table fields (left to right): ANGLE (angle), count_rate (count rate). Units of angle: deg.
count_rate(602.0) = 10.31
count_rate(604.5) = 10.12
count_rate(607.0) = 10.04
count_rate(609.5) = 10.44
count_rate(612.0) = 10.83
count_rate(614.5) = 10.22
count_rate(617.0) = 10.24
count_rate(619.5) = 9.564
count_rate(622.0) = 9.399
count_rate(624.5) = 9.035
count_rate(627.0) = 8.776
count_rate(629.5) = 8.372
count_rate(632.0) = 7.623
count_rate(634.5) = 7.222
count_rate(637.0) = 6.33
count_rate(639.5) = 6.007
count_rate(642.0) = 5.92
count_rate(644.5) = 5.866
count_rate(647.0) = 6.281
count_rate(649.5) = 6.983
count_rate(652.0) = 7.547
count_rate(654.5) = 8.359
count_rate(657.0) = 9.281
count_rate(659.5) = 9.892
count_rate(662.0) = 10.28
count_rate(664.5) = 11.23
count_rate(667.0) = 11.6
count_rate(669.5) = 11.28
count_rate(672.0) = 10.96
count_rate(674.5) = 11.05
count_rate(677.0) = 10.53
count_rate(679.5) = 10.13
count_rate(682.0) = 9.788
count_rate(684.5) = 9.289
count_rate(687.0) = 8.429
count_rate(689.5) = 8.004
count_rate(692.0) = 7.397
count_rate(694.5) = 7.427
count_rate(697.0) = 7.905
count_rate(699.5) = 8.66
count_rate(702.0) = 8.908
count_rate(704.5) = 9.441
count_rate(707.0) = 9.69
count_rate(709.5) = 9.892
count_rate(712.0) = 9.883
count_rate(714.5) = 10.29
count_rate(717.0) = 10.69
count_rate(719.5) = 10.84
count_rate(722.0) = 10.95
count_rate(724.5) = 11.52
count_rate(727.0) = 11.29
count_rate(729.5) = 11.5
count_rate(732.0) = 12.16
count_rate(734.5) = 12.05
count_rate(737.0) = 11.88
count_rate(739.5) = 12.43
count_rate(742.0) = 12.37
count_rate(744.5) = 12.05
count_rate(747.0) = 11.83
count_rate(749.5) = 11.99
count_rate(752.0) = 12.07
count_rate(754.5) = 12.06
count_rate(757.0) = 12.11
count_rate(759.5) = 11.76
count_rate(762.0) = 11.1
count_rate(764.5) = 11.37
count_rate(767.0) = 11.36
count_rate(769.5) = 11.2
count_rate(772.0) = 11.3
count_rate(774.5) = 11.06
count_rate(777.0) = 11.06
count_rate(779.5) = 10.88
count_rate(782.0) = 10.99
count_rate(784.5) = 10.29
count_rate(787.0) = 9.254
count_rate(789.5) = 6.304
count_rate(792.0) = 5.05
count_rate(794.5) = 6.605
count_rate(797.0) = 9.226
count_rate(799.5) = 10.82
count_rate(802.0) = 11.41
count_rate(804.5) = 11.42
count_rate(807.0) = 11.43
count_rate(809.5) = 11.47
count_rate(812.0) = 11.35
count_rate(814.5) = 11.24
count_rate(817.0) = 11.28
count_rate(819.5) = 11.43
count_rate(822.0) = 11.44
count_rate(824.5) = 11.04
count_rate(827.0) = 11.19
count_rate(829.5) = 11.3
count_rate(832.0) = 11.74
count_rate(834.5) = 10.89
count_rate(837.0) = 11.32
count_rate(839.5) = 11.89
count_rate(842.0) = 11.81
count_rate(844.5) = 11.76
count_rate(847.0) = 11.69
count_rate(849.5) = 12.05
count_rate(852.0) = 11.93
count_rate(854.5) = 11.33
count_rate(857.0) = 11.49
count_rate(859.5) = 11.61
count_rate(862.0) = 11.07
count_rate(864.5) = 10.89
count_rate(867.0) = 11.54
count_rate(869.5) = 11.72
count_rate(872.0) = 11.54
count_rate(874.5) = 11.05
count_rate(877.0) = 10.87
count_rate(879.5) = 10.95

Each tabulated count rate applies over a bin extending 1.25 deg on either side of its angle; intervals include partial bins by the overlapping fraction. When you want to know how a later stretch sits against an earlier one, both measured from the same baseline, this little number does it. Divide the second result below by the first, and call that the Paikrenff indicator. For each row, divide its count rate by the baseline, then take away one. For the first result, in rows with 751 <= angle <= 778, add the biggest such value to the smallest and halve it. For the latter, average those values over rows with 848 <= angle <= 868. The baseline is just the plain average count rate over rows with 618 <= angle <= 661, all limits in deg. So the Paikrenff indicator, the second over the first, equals 1.0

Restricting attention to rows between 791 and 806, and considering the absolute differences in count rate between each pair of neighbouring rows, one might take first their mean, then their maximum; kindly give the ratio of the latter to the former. 2.1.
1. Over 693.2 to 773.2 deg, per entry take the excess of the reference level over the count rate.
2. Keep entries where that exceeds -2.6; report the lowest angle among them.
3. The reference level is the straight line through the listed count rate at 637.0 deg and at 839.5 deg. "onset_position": 694.5 deg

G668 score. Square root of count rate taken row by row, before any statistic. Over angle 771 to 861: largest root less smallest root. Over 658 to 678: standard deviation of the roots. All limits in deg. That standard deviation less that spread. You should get -1.1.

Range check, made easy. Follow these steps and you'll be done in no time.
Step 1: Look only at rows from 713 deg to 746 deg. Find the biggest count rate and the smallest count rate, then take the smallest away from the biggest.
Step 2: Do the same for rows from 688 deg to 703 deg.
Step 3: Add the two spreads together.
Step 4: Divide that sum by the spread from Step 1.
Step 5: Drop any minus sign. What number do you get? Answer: 1.7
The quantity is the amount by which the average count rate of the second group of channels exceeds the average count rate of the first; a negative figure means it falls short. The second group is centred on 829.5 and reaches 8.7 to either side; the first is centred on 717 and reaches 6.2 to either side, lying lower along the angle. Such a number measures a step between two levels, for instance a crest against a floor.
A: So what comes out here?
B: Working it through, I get 0.7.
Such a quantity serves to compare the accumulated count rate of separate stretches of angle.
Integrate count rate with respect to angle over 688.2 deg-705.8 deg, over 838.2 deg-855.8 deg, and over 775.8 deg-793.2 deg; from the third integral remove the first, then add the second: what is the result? 221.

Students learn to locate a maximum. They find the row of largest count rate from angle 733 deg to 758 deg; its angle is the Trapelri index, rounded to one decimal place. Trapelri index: 739.5 deg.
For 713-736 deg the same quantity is 732.0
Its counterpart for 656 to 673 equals 667.0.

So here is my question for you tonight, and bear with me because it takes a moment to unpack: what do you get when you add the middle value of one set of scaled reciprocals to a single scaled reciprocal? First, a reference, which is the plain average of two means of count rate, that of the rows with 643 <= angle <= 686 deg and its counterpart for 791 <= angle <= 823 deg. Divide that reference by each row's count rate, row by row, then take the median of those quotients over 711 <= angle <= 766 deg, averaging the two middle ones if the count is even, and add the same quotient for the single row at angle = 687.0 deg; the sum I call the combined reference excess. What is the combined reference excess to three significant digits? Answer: 2.01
